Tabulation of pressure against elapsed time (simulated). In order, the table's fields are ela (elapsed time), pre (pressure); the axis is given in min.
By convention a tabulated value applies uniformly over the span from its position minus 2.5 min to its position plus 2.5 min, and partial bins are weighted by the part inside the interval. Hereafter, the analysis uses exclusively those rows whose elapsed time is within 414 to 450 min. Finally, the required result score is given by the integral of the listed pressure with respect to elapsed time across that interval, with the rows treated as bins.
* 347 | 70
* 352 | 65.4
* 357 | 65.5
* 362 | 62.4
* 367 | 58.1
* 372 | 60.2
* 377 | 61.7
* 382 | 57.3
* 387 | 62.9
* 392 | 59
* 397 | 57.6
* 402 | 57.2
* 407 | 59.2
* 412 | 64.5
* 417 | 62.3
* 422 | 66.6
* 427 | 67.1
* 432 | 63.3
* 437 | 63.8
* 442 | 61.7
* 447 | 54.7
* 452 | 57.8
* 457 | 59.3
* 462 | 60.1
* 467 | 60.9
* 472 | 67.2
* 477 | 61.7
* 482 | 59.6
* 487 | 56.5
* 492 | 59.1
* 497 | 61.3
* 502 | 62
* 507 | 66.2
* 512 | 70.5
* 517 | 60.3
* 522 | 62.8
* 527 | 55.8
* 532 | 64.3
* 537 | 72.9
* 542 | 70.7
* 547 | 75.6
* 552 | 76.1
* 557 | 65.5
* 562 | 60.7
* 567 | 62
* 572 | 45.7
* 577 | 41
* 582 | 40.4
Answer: 2259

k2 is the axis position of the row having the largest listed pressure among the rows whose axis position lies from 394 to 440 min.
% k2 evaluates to 427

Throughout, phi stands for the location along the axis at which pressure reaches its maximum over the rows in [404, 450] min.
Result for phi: 427 min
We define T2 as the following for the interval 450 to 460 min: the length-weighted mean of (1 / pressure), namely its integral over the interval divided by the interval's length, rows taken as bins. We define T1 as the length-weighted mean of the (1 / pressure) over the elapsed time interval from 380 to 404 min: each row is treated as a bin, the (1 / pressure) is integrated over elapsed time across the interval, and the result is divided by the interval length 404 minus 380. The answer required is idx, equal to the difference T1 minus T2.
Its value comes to 0.0000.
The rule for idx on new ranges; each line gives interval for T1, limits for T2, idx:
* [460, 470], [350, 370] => 0.0005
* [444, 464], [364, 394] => 0.0006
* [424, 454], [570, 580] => -0.0070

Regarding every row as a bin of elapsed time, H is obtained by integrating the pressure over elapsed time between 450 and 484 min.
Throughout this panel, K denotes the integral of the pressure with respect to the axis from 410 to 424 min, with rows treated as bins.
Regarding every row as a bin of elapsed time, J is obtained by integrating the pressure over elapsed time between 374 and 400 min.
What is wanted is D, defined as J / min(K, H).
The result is 1.7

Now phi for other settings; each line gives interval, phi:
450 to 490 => 472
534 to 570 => 552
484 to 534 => 512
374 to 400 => 387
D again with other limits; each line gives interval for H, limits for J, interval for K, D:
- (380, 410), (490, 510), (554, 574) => 1.1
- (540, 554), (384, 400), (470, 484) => 1.1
